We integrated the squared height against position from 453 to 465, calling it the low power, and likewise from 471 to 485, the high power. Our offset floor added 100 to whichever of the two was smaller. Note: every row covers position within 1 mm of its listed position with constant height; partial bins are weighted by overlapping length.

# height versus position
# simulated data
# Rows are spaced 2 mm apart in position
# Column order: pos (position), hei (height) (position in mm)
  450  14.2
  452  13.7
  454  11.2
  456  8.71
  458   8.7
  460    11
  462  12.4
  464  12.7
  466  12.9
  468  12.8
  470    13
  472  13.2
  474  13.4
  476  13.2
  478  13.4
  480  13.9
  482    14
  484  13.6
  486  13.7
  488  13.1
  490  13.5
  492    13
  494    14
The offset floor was 1526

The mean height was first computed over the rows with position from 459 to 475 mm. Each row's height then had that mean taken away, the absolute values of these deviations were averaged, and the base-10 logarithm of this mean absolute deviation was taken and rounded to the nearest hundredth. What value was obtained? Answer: -0.31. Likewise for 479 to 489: -0.61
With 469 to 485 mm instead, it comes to -0.56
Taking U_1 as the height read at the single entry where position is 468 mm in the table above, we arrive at 12.8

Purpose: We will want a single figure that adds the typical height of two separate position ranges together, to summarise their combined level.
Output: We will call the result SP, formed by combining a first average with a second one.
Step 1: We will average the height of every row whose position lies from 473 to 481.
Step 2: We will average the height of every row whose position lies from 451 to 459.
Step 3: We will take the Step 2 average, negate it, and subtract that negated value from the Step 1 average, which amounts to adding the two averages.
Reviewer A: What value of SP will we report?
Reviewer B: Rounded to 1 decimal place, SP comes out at 24.1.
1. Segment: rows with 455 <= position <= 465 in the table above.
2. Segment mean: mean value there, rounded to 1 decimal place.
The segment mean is 10.7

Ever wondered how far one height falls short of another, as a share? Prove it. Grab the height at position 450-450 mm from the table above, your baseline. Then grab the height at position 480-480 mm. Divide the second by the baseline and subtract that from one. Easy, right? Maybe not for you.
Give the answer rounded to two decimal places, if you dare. 0.02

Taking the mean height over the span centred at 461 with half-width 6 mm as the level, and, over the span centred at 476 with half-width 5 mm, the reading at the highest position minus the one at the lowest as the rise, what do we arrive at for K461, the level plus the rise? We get 11.8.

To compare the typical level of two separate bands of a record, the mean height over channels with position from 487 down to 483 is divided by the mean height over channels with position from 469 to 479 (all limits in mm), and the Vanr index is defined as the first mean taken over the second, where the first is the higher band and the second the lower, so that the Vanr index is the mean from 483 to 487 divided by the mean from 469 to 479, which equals 1.03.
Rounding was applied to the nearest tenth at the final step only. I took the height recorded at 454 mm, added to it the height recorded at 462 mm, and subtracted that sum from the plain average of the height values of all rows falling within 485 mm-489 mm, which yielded -10.2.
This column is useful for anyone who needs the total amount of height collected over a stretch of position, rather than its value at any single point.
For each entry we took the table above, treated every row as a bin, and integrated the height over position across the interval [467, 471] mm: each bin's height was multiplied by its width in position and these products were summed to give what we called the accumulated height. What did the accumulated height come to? 51.6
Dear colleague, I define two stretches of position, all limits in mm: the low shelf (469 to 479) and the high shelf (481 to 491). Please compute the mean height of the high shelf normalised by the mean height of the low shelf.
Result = 1.03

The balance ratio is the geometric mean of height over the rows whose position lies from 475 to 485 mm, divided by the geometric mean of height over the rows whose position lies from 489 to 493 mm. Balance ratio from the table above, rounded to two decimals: 1.03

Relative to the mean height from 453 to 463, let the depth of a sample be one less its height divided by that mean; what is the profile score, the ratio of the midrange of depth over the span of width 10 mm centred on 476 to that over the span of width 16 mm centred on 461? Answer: 7.9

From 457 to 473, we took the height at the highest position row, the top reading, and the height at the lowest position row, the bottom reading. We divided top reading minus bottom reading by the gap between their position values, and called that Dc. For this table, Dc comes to 0.32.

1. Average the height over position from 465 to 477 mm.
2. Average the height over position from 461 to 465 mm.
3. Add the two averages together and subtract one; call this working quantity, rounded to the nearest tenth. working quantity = 24.6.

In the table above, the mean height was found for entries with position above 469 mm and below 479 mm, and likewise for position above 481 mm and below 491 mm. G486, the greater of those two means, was 13.6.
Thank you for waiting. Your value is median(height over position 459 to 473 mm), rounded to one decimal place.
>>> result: 12.8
